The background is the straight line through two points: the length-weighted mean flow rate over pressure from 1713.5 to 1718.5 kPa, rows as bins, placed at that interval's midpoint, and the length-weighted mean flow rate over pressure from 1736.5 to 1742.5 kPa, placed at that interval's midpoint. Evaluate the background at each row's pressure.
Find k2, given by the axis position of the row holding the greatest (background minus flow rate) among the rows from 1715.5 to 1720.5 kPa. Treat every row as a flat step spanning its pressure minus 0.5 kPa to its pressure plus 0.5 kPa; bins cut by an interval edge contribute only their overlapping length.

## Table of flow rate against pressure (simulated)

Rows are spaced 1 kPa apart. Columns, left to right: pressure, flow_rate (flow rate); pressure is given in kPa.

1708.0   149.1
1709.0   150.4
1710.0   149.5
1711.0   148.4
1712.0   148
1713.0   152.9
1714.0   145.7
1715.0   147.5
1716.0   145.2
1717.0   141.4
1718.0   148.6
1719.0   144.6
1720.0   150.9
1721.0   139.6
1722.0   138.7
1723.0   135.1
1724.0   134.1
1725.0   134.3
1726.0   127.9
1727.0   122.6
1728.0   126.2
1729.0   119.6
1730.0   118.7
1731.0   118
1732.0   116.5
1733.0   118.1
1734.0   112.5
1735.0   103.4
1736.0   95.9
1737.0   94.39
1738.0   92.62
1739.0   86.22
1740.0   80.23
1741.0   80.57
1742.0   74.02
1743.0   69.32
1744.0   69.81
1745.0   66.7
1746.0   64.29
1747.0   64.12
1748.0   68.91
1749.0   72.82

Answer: 1717.0 kPa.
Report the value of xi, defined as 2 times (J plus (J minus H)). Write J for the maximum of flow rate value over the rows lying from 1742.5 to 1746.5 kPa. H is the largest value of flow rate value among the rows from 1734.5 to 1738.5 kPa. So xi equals 72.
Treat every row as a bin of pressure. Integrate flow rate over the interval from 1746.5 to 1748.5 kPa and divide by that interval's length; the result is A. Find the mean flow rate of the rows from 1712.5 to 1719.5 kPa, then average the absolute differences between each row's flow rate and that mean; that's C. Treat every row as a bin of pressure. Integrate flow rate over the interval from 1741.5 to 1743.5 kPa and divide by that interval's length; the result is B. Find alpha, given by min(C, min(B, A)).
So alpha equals 3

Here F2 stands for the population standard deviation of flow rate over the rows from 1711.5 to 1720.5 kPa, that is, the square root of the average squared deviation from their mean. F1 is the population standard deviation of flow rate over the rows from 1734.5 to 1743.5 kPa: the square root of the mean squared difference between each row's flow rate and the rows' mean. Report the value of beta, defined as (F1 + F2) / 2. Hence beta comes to 6.9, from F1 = 10.5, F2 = 3.3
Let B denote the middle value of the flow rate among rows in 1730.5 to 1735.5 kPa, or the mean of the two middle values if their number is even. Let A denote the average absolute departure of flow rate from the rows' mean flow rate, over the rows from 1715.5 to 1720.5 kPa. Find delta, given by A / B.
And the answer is 0.025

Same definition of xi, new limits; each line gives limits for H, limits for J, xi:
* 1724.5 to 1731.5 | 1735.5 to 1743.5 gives 115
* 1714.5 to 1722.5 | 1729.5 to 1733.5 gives 173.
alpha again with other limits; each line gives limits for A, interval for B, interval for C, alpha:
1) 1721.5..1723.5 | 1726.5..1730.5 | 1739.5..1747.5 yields 5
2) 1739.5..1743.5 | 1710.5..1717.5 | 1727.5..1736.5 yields 7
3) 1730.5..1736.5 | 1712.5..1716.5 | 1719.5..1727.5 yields 6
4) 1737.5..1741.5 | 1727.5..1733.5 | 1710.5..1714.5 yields 2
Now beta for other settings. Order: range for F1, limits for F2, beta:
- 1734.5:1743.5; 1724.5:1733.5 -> 8.1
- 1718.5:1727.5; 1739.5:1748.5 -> 6.9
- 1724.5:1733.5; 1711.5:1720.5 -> 4.4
